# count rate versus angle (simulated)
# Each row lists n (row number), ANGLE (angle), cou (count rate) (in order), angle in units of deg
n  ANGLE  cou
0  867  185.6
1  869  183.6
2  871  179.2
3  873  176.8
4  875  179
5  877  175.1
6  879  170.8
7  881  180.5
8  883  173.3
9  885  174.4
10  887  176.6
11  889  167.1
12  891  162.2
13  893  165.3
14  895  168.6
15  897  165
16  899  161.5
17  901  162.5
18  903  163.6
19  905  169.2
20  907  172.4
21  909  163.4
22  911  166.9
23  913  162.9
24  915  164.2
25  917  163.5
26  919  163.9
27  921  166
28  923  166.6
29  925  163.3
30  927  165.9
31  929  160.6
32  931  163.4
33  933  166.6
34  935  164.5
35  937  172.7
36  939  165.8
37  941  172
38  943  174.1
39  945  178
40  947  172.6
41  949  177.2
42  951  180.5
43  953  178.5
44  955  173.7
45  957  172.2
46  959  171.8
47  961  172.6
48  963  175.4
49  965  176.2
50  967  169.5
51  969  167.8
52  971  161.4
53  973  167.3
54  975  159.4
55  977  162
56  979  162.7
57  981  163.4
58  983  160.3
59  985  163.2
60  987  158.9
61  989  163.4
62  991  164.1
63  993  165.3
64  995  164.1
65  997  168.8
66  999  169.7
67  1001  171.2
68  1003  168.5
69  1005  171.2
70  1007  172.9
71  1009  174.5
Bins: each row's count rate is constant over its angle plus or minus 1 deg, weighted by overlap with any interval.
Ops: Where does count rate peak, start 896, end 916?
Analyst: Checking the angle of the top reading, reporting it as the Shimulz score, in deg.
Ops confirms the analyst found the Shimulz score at 907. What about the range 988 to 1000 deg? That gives 999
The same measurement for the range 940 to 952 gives 951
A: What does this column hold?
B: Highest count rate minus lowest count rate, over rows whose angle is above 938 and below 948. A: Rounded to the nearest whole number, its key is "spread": 12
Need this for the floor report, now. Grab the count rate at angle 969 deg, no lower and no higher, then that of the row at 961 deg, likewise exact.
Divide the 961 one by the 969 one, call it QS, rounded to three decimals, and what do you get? 1.029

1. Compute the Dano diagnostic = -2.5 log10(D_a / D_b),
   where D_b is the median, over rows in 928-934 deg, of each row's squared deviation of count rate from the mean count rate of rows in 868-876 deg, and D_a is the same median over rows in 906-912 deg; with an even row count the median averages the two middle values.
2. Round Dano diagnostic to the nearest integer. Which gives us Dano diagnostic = 1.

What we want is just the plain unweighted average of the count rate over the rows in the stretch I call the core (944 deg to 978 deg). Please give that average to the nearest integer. 172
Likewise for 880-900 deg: 169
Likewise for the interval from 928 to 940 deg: 166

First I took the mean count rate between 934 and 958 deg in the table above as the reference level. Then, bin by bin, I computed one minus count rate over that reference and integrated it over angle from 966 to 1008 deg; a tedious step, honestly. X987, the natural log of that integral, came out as 0.7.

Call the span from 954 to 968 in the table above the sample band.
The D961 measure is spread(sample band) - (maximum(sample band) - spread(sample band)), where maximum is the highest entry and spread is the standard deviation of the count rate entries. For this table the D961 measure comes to -172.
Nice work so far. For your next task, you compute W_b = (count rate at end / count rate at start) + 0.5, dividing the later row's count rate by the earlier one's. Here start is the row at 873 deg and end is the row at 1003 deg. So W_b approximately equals 1.45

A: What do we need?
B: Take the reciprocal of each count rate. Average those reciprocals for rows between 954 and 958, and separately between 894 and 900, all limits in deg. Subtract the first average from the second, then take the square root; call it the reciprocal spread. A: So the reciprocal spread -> 0.0167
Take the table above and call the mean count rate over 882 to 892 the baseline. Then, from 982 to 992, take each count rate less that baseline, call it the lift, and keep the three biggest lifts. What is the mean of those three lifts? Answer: -7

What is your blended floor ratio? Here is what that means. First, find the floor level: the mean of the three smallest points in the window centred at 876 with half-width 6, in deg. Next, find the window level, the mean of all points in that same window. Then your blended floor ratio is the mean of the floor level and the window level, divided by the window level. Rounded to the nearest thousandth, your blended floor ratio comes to 0.992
